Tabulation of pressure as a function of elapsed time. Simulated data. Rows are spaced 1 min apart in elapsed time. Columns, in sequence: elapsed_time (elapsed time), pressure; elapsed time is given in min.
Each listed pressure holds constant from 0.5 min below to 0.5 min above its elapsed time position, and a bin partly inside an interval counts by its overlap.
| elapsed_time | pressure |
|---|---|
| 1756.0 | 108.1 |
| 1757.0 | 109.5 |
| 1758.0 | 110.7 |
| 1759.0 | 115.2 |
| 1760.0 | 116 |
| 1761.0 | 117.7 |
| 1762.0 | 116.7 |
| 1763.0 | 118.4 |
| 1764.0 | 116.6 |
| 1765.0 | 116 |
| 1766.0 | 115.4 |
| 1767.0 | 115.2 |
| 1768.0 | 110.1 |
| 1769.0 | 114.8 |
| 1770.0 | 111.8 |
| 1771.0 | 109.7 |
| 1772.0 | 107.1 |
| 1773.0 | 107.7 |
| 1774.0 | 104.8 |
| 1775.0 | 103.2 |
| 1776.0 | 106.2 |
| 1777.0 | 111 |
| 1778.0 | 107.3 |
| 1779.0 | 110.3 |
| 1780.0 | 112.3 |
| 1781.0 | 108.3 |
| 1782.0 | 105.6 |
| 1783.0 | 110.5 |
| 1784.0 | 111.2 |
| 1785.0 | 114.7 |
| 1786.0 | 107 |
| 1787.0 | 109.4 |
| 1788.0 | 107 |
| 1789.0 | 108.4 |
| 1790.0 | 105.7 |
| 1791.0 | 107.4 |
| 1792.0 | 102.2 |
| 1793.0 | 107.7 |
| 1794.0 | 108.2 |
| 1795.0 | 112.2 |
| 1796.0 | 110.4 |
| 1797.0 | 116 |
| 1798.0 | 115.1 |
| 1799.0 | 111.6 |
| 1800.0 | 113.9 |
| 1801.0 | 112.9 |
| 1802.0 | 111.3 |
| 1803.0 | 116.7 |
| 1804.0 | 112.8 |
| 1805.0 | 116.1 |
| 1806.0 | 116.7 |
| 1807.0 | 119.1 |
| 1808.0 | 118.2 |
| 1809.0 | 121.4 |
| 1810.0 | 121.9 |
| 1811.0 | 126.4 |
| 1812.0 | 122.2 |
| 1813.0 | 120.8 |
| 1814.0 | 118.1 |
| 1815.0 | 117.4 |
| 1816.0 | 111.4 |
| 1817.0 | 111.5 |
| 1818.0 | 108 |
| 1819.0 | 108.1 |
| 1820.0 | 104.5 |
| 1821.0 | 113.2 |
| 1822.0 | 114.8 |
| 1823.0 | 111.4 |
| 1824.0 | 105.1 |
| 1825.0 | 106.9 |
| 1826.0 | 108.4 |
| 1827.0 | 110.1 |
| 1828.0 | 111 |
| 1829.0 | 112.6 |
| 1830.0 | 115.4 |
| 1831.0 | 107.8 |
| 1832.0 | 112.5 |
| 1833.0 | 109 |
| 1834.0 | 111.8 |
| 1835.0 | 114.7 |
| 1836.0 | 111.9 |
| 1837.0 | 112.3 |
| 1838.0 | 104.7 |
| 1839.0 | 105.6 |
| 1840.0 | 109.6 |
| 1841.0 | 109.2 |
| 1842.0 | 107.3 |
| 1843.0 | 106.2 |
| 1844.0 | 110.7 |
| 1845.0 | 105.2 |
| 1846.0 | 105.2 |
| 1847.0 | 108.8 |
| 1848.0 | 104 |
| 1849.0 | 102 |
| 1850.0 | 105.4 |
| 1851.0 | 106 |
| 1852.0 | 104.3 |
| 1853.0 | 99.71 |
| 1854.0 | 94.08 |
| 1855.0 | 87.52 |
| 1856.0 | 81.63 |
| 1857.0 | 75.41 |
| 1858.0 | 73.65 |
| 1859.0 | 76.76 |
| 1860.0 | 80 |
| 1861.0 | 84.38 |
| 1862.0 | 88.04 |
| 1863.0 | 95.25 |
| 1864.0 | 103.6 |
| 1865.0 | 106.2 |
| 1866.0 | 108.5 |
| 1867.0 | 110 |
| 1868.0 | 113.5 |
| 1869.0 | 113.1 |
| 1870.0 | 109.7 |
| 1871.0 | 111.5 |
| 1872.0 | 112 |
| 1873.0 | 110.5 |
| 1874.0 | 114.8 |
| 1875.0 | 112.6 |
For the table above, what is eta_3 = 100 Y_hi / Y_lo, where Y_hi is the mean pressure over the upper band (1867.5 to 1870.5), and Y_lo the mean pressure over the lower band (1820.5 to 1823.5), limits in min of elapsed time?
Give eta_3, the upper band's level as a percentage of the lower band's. 99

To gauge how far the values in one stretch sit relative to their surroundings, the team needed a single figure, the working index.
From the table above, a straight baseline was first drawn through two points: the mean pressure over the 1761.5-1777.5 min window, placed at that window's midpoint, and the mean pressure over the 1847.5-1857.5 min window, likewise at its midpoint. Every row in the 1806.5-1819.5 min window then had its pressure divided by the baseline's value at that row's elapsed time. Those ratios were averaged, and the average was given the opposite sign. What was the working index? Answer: -1.13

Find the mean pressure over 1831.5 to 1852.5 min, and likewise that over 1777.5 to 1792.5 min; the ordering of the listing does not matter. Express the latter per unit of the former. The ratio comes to 1.01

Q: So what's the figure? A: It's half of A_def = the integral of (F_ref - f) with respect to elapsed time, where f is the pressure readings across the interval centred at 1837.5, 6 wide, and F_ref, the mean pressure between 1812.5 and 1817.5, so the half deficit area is 18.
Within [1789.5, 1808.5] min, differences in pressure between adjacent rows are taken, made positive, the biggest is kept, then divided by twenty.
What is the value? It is 0.28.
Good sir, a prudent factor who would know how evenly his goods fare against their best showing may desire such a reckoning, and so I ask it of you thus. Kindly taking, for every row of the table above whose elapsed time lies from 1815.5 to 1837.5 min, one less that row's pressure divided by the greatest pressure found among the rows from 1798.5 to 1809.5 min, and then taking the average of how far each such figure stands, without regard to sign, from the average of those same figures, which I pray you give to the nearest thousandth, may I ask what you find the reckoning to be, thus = 0.020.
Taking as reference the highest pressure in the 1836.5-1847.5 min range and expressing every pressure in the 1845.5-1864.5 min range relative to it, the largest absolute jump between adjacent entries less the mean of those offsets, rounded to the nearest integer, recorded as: 27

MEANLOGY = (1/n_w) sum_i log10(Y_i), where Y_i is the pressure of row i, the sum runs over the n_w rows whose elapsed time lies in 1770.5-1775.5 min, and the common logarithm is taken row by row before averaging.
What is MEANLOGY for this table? 2.03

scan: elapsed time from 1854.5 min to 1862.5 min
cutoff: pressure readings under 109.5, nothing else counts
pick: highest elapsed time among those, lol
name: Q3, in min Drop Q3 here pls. 1862.0 min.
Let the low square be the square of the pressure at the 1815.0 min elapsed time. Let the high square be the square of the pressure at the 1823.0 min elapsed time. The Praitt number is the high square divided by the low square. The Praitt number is 0.90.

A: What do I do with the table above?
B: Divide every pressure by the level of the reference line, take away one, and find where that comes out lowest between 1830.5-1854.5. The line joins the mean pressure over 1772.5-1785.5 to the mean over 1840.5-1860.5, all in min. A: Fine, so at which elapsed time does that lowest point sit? 1854.0 min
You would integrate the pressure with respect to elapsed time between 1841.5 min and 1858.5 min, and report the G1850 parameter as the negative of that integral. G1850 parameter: -1677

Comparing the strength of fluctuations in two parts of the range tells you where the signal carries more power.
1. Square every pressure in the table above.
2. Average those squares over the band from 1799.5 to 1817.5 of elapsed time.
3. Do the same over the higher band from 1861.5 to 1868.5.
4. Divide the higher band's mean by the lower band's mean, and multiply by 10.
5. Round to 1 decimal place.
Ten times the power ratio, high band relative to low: 7.9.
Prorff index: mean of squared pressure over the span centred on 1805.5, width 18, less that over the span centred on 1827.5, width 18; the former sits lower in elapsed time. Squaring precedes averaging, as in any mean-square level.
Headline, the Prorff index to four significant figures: 1550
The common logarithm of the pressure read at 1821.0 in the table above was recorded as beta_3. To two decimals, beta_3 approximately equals 2.05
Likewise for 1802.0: 2.05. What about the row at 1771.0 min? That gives 2.04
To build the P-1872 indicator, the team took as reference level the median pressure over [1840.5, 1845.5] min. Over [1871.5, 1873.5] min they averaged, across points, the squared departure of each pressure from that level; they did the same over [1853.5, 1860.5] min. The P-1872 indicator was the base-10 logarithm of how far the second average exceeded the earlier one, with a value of 2.8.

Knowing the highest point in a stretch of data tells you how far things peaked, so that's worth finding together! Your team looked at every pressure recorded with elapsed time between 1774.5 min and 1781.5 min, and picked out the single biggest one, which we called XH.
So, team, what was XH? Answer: 112.3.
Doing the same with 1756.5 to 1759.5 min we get 115.2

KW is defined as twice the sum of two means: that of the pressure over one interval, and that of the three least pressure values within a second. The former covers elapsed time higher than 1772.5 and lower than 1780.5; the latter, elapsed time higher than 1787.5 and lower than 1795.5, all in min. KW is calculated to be 426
